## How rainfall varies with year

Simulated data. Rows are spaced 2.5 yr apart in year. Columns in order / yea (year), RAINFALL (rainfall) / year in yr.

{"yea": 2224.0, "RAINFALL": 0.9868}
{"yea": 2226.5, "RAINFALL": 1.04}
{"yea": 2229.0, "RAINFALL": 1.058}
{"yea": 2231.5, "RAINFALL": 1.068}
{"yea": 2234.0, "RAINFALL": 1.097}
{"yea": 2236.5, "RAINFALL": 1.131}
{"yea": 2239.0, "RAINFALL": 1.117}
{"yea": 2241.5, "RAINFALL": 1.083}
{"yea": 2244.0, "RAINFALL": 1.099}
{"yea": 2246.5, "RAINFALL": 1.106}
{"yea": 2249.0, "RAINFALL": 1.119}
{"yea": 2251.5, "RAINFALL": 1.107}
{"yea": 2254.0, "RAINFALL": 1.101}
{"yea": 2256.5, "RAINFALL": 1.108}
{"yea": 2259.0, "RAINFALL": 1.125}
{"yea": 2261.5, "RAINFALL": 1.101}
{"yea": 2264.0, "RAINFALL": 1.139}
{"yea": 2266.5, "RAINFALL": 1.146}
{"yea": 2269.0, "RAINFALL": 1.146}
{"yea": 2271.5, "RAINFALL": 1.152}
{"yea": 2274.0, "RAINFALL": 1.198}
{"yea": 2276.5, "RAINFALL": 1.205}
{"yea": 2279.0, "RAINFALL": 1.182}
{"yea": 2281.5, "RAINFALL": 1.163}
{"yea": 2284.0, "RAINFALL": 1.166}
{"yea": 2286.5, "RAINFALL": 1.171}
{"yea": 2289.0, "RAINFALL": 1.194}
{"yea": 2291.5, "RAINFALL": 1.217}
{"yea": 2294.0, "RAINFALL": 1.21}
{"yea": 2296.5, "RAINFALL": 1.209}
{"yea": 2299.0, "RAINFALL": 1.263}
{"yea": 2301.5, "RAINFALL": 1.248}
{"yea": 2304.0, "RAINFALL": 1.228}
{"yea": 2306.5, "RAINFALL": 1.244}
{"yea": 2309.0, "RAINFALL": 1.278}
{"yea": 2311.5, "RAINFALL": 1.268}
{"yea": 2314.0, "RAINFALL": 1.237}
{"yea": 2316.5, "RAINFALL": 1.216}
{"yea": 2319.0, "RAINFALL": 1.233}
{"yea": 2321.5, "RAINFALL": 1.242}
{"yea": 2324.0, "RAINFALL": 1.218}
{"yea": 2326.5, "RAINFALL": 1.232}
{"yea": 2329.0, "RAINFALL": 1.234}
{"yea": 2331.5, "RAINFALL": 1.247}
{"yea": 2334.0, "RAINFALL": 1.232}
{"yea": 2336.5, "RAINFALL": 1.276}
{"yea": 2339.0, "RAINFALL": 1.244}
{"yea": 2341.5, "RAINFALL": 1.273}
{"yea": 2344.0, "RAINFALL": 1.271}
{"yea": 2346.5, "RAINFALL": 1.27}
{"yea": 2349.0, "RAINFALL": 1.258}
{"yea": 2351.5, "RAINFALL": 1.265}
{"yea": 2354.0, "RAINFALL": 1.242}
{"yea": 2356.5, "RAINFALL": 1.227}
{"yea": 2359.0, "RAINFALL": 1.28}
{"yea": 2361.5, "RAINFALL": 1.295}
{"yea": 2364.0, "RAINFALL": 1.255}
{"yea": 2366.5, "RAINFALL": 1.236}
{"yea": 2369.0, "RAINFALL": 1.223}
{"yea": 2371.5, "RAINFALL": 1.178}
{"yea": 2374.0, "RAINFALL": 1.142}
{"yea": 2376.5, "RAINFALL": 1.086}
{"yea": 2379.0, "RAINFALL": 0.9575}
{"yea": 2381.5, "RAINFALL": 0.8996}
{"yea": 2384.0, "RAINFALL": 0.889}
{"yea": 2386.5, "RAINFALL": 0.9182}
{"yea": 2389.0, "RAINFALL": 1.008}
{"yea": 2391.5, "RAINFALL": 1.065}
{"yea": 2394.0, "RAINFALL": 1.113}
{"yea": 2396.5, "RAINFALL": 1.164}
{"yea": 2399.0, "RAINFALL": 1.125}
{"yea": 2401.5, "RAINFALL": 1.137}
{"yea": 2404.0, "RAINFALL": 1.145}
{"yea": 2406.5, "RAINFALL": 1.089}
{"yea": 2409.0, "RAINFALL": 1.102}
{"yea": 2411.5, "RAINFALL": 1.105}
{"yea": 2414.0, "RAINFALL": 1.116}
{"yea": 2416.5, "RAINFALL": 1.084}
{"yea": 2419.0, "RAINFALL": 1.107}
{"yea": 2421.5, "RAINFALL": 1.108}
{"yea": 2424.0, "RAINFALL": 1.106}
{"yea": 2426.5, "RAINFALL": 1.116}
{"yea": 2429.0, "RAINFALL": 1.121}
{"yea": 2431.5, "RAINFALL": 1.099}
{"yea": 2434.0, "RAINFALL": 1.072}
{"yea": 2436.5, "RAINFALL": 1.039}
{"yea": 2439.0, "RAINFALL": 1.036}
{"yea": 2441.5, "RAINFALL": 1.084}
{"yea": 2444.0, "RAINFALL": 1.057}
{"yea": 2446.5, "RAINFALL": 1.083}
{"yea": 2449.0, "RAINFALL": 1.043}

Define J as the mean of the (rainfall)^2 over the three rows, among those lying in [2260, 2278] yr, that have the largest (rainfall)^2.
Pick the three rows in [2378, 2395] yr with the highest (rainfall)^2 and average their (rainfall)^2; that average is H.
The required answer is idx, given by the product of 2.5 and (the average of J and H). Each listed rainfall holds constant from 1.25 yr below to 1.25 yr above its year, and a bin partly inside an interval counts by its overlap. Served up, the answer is 3.17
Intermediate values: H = 1.13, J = 1.4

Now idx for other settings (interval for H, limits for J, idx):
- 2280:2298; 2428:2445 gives 3.35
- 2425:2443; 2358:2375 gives 3.58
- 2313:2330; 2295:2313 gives 3.93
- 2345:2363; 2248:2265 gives 3.64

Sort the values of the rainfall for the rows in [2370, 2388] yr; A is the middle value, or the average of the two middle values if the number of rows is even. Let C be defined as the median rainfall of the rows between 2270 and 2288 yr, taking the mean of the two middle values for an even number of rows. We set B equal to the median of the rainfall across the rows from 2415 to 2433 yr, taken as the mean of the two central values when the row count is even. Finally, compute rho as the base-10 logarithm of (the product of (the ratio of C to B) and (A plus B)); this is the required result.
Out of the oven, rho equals 0.34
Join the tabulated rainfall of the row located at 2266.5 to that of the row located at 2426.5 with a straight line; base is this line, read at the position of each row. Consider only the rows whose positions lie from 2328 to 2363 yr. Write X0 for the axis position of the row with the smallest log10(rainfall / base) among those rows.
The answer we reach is 2356.5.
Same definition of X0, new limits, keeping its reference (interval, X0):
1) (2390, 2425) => 2391.5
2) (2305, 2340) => 2316.5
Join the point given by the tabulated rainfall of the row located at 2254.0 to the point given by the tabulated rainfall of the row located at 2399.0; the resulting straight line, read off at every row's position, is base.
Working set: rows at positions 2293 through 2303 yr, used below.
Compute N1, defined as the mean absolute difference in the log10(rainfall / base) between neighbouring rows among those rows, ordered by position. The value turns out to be 0.008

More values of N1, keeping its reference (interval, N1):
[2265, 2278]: 0.005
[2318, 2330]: 0.004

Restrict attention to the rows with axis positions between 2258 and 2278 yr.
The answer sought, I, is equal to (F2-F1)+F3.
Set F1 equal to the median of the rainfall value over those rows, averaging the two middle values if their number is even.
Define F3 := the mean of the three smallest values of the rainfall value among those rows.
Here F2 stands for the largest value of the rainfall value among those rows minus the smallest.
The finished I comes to 0.08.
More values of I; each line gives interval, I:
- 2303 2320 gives 0.05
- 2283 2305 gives 0.06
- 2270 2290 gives 0.04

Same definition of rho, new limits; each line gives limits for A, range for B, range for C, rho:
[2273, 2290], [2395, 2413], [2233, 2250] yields 0.36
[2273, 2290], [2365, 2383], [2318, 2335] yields 0.40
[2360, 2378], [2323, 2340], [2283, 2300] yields 0.38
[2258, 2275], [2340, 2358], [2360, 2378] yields 0.37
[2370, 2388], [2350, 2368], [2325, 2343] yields 0.34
